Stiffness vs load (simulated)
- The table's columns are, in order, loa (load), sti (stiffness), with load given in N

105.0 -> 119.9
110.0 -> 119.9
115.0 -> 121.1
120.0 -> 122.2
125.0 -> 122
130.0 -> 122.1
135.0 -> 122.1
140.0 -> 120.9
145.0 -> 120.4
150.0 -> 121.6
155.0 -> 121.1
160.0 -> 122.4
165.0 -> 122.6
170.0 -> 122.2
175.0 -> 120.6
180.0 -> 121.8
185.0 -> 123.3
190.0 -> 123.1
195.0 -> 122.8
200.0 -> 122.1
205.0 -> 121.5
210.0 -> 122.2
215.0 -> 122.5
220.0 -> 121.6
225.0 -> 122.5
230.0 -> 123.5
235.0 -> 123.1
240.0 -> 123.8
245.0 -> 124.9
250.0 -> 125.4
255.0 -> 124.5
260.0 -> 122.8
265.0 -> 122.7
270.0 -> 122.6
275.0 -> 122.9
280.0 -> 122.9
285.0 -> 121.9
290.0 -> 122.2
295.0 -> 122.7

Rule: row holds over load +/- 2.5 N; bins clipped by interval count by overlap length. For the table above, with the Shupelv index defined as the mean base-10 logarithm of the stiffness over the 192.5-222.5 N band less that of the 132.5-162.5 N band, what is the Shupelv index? 0.0025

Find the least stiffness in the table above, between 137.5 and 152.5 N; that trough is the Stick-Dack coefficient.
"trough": 120.4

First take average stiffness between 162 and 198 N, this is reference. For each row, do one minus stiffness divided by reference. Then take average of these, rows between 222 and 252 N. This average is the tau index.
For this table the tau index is -0.012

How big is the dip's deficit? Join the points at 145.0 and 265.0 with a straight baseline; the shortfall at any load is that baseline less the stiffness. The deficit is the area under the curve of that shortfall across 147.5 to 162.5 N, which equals -17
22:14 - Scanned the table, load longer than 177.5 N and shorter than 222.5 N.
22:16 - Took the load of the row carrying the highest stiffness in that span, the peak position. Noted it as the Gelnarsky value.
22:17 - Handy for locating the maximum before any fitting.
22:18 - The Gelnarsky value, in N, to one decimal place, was 185.0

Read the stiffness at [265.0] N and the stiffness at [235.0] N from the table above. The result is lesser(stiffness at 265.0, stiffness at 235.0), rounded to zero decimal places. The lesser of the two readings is 123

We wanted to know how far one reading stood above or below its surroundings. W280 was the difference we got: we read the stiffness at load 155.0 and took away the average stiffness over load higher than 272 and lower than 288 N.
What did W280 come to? -1.5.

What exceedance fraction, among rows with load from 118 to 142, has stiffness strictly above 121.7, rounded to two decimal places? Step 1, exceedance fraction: 0.80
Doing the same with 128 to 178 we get 0.50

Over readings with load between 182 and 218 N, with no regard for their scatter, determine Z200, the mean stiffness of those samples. 122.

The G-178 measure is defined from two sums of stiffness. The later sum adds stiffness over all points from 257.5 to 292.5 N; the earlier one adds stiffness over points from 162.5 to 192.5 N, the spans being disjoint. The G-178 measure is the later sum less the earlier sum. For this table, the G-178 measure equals 124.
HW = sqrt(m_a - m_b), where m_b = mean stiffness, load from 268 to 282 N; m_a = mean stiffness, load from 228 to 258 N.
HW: 1.2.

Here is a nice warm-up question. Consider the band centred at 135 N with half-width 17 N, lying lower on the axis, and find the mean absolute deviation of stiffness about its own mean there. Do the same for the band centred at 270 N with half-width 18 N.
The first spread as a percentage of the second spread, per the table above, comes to 121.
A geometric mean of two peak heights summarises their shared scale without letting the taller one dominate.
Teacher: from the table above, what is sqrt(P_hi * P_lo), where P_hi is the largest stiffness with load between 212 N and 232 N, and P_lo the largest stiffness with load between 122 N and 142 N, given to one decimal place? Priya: 122.8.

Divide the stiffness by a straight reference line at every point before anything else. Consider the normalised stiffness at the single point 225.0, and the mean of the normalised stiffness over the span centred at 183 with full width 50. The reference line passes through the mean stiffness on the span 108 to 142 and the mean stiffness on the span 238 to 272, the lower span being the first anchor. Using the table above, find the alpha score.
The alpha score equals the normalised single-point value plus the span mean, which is 1.99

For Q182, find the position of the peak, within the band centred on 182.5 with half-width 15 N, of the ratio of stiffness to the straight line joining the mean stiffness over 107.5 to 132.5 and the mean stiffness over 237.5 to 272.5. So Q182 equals 185.0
